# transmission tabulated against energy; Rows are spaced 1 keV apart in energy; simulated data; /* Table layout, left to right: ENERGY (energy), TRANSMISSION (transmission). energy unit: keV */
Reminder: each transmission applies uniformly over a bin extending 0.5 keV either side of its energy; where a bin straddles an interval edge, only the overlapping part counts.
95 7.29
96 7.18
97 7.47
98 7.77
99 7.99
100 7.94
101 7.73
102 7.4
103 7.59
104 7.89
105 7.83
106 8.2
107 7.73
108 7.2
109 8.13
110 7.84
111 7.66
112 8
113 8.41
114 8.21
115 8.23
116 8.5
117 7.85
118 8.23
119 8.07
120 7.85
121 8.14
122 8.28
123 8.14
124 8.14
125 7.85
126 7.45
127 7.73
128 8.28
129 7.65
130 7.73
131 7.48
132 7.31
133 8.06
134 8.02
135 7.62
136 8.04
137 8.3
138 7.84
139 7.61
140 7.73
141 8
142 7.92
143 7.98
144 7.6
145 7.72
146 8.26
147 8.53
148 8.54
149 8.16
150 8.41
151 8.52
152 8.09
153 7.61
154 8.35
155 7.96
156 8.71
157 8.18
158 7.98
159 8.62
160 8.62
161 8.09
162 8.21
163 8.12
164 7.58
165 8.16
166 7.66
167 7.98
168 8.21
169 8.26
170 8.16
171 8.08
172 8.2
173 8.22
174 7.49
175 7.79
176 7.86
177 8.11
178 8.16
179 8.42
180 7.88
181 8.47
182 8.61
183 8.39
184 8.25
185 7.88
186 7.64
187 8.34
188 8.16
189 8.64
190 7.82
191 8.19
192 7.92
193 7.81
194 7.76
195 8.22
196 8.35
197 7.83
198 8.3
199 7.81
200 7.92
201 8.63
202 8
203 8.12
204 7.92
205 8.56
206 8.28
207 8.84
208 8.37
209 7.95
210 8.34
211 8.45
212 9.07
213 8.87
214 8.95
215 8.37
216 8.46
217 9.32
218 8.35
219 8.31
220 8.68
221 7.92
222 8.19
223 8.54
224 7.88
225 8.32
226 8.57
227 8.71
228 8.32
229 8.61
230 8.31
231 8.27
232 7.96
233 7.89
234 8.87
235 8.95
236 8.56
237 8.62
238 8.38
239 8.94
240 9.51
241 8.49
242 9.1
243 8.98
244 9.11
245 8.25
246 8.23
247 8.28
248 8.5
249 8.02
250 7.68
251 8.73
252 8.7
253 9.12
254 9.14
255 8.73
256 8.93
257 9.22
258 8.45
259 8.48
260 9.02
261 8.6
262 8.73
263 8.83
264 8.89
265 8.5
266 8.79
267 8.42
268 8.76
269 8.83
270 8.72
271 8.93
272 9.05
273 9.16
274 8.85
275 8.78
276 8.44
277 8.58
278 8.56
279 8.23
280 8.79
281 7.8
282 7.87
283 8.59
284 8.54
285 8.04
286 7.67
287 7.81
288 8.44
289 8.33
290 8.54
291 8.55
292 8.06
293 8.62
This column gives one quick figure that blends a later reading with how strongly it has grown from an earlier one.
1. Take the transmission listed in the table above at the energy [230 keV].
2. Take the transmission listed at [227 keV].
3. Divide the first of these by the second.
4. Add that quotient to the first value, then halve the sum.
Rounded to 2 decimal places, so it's 4.63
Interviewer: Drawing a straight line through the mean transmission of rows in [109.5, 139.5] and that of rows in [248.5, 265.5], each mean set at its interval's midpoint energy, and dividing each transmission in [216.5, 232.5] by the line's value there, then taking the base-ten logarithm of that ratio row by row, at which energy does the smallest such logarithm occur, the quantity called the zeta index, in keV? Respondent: 224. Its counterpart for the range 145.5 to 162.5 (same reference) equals 153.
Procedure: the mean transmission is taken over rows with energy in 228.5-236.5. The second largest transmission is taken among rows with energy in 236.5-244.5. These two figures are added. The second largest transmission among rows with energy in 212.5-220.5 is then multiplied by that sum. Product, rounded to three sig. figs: 157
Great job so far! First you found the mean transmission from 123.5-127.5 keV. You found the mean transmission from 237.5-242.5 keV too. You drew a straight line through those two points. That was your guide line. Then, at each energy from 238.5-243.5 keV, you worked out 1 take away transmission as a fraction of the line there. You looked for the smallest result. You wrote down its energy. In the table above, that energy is 240 keV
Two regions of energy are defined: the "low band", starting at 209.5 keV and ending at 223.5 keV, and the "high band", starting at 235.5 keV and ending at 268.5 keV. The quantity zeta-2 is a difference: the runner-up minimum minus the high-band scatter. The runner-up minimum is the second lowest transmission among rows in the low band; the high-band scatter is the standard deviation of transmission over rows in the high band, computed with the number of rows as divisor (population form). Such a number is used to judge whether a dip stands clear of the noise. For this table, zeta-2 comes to 7.8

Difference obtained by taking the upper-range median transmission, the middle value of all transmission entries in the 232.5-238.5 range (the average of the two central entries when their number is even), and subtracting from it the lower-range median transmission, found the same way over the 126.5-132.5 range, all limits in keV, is 0.9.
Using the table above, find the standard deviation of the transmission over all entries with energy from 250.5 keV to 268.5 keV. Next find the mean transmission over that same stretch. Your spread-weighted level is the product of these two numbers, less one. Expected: 1.1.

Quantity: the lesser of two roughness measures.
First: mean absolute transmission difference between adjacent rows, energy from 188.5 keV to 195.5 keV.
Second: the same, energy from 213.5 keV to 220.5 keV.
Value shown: 0.347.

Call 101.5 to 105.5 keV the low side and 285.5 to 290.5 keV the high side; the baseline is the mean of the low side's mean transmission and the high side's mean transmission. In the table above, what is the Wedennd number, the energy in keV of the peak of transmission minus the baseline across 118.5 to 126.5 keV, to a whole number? 122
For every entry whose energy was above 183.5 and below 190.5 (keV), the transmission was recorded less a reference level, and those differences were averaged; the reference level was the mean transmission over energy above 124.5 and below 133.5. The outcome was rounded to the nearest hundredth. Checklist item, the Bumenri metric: 0.38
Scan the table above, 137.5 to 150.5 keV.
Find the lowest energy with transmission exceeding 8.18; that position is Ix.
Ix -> 146 keV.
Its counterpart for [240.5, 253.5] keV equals 241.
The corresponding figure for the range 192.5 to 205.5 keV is 195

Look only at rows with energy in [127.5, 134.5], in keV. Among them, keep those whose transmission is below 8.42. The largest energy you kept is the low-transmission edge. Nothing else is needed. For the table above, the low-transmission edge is 134 keV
